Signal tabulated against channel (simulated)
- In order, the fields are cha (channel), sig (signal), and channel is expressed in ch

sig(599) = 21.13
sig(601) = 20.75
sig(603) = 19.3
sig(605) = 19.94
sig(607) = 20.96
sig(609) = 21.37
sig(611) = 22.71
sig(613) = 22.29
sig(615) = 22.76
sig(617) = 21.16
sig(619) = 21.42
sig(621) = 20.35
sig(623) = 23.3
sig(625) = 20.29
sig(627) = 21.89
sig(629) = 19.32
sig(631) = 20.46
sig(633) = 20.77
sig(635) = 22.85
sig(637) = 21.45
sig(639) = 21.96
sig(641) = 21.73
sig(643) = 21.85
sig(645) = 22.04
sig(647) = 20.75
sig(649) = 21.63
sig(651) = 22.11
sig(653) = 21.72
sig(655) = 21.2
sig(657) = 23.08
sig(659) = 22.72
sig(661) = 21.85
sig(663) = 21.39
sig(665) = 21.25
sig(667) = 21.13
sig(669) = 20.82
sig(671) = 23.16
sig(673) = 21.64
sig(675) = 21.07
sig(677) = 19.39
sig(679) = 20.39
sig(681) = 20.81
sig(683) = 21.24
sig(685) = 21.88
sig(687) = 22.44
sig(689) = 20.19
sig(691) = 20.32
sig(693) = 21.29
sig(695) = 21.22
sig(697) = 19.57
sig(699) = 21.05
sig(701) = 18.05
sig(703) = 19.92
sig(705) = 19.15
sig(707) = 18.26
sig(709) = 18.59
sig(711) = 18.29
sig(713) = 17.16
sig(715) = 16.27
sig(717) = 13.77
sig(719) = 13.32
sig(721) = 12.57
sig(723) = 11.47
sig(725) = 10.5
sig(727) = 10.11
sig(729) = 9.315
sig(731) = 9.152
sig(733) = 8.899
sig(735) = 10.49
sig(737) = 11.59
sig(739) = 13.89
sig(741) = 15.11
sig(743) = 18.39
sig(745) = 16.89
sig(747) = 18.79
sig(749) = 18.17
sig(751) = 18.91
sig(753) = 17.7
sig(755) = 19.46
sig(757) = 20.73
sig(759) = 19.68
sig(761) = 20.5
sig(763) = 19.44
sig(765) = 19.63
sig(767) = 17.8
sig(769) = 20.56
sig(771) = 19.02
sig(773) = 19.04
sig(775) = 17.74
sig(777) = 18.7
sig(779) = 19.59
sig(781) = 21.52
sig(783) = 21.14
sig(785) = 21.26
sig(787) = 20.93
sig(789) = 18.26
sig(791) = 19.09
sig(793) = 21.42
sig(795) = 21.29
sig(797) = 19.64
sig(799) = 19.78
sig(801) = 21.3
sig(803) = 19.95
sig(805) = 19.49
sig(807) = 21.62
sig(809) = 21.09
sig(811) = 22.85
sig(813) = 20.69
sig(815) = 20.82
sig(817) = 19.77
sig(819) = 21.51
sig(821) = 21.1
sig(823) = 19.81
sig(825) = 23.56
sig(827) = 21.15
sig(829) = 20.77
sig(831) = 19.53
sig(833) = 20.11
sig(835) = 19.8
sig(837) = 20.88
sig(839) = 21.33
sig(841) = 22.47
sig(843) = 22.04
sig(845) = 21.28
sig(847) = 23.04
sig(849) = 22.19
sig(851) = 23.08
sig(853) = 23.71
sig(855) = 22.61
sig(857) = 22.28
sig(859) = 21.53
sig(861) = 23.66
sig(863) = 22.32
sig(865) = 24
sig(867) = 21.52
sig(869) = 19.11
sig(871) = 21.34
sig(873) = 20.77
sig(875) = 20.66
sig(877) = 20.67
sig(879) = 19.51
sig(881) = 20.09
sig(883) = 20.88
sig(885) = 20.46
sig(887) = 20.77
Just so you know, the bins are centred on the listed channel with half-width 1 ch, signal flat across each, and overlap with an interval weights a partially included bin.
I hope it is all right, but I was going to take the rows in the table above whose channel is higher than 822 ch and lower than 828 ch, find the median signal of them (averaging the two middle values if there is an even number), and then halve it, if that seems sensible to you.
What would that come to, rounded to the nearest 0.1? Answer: 10.6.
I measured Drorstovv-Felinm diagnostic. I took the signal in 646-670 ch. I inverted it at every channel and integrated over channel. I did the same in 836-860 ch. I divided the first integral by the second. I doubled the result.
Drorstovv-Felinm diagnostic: 2.05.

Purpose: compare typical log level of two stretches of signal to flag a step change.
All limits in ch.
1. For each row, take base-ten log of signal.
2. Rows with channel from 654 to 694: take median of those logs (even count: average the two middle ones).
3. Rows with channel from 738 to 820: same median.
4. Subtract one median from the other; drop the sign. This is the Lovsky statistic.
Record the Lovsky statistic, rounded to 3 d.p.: 0.034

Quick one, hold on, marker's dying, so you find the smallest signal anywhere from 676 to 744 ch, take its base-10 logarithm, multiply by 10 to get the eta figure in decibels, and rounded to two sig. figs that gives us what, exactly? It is 9.5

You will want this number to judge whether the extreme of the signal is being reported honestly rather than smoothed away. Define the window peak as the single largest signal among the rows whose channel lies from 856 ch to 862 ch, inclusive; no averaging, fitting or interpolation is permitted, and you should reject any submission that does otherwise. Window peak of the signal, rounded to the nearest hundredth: 23.66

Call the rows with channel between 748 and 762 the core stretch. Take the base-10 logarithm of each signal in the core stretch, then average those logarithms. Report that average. 1.29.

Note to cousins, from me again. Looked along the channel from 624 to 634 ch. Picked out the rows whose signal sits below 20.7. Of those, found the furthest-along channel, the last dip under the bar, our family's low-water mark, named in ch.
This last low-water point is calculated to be 631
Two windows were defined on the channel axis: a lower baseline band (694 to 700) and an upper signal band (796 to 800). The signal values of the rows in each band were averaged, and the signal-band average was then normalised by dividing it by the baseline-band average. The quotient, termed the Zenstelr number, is 0.96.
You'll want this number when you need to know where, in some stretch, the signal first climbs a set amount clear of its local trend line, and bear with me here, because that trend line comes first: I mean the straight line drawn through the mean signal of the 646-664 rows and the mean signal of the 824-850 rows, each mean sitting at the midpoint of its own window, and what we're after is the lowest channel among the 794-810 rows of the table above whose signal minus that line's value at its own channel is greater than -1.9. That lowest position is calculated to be 795 ch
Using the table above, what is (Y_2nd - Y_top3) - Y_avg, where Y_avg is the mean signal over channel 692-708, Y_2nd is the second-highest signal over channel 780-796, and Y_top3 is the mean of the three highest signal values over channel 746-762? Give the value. -18.7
